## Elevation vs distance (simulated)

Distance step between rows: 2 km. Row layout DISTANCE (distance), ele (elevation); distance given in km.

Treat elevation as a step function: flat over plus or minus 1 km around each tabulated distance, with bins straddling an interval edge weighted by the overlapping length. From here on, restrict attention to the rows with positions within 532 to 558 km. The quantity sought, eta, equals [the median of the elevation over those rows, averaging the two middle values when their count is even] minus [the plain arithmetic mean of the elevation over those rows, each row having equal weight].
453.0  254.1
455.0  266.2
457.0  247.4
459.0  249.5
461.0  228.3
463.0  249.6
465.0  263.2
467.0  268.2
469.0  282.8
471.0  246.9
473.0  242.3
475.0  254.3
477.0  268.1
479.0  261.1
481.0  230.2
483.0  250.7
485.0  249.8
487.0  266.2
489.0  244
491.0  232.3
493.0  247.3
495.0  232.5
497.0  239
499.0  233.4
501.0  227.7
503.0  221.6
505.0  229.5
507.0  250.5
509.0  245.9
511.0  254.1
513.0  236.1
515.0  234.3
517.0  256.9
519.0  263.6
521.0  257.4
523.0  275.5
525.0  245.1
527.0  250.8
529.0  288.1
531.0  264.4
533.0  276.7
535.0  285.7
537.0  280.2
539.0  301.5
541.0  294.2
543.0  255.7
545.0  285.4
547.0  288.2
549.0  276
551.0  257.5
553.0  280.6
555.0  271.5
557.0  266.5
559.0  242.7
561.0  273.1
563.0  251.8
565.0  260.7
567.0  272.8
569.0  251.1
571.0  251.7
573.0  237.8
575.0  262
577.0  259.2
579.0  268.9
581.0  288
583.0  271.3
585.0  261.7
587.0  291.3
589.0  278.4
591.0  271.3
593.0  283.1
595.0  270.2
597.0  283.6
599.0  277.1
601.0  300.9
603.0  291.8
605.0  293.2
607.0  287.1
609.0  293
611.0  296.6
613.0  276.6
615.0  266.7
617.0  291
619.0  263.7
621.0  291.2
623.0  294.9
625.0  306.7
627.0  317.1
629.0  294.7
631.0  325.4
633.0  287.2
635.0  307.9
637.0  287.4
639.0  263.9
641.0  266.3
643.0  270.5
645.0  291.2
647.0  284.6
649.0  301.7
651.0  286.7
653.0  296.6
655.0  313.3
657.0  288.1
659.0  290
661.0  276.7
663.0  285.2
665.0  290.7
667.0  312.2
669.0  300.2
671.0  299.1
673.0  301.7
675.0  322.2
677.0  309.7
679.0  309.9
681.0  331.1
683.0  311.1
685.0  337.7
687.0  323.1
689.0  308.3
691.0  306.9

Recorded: 1.8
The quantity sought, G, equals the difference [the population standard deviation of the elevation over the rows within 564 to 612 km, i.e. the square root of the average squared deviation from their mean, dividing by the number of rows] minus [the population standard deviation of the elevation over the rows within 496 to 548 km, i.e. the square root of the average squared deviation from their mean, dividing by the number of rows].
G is -6.5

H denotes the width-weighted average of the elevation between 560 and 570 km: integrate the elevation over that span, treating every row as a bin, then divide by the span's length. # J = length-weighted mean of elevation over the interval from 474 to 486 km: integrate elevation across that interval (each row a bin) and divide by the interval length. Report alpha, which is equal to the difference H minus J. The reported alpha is 10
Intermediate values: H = 262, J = 252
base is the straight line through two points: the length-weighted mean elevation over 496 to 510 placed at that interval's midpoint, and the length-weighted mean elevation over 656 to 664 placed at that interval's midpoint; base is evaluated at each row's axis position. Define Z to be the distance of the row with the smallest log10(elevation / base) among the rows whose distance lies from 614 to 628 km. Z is 619.0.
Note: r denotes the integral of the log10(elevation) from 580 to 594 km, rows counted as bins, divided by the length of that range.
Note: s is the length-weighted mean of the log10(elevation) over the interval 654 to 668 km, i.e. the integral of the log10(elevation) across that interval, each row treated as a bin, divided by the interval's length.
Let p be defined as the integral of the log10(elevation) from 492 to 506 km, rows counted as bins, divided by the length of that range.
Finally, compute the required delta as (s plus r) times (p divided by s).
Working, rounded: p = 2.37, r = 2.44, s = 2.47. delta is 4.71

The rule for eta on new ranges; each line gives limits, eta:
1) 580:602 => -1.3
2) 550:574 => -0.7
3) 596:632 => 0.7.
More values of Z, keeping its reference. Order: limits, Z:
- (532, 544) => 543.0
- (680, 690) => 689.0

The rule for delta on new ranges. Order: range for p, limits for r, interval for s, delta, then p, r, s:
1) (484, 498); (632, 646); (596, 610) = 4.76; 2.39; 2.45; 2.46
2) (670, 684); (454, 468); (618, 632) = 4.92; 2.49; 2.40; 2.47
